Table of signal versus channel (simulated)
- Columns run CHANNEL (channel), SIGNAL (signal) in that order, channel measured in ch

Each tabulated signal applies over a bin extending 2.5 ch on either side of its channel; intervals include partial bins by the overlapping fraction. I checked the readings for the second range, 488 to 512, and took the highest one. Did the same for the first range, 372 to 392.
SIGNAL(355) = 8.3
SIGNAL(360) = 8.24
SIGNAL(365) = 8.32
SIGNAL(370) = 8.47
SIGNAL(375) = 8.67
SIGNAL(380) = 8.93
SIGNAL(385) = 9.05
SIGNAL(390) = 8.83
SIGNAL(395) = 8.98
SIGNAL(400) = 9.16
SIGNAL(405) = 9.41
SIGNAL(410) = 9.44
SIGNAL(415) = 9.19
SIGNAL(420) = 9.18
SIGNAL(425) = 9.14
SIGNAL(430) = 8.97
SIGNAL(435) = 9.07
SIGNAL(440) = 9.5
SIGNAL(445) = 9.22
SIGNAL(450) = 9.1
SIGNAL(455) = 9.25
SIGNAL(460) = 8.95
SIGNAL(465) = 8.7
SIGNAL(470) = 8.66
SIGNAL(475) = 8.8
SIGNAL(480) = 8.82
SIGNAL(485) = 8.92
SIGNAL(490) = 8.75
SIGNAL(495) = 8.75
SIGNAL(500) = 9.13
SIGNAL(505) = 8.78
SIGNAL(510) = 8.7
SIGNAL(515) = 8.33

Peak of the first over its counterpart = 0.99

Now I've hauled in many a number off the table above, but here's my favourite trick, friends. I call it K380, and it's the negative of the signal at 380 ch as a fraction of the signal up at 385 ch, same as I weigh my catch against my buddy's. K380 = -0.99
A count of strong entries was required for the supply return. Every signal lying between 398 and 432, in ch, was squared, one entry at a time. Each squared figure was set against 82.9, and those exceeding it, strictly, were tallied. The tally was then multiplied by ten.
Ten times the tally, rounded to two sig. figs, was 60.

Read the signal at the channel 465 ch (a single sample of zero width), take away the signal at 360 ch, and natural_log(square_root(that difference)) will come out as -0.39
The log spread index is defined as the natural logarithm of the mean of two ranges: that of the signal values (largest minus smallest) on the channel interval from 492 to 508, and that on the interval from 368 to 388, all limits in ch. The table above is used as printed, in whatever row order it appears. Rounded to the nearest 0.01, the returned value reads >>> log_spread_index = -0.73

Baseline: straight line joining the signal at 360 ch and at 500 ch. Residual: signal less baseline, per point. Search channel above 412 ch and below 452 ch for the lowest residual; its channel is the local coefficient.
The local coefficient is 430 ch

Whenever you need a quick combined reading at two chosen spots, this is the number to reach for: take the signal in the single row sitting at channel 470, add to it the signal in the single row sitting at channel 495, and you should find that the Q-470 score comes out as 17.4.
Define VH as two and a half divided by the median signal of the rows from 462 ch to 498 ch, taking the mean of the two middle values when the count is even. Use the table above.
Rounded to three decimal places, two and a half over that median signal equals 0.286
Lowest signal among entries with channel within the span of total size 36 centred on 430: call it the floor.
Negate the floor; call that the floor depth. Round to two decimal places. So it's -8.97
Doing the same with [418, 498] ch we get -8.66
